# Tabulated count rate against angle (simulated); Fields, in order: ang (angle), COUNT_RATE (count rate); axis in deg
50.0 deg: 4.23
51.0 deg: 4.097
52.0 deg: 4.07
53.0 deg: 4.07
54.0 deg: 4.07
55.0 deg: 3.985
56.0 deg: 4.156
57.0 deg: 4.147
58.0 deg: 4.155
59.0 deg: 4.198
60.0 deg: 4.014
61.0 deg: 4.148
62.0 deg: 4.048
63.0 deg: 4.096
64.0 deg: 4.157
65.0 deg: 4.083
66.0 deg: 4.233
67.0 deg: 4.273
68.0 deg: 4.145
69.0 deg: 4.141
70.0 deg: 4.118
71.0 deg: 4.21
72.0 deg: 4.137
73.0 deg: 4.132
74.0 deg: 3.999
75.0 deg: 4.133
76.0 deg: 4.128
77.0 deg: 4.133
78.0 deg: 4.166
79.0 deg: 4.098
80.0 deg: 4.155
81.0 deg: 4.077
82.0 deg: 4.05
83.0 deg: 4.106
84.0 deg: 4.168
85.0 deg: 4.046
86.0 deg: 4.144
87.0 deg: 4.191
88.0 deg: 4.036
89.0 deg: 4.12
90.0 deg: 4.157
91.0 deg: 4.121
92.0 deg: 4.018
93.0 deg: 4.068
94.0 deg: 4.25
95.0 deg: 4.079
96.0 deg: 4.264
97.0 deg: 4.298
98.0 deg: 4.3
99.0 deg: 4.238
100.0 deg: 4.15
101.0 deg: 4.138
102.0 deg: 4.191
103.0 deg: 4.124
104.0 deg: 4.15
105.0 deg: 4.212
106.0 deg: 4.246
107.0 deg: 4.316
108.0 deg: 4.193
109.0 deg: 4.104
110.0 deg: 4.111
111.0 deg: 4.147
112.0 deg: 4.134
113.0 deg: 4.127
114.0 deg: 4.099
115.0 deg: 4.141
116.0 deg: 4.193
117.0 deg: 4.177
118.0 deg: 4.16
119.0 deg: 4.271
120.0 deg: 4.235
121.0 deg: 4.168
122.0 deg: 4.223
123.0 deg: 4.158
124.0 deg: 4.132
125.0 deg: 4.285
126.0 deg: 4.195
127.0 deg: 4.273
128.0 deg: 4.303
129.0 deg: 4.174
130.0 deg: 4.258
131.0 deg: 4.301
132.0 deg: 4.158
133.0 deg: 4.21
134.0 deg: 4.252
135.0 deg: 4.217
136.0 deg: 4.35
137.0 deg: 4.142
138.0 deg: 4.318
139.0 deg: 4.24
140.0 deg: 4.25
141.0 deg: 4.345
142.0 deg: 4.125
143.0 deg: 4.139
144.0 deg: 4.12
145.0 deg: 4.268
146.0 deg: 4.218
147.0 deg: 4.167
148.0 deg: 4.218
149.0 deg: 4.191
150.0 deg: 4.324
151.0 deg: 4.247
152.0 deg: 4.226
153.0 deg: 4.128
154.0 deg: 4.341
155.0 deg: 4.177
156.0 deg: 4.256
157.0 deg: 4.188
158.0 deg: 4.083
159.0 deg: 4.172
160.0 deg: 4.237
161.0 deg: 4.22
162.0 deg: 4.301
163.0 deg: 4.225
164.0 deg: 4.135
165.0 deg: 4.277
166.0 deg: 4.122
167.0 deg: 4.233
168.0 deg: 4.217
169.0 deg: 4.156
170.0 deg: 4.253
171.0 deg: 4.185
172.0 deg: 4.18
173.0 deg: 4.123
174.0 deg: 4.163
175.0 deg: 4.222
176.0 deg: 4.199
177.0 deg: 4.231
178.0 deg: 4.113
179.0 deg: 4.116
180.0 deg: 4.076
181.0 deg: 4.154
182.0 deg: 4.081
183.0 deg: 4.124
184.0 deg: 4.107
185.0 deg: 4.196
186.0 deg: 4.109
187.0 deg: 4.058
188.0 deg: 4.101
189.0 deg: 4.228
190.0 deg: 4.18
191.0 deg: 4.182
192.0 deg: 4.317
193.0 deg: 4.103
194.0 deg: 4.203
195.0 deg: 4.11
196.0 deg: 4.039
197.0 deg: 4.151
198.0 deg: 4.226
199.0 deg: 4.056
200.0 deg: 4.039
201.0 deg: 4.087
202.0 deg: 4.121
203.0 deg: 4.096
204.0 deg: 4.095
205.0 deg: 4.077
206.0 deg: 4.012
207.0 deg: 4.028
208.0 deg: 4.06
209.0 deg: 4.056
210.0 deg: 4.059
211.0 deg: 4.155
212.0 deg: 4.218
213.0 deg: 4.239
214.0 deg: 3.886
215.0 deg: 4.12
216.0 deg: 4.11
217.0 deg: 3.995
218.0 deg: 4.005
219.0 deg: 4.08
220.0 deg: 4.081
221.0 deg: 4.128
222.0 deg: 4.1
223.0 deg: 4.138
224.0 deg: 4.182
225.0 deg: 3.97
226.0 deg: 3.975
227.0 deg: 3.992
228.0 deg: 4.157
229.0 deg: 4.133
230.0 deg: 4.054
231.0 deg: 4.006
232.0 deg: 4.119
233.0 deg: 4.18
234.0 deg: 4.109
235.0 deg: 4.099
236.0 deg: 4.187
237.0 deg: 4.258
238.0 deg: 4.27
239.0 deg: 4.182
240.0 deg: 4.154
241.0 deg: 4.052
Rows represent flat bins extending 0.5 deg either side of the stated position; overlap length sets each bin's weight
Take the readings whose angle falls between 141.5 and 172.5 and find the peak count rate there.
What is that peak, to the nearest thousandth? 4.341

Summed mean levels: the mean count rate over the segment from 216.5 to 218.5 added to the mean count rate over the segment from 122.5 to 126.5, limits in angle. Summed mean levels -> 8.19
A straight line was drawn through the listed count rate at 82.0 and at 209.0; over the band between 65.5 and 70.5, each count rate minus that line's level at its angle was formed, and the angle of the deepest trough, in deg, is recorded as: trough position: 70.0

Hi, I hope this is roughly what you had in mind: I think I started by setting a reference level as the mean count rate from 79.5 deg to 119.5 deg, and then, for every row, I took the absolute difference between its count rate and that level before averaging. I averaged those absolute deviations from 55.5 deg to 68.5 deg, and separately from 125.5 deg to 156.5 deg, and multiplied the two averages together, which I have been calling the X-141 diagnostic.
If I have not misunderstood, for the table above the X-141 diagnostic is 0.0041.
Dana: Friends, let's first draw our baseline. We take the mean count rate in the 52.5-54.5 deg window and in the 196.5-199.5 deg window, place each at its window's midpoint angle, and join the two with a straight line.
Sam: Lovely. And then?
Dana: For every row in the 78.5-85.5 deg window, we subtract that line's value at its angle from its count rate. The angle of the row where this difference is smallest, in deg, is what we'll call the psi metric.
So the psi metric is 85.0 deg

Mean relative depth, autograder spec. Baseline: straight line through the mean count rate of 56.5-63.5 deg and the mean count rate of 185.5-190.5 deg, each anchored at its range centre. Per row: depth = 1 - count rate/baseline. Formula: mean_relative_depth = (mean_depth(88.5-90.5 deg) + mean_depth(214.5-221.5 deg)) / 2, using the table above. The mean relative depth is 0.0057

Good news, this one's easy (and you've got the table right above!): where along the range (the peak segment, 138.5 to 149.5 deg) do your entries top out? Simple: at 141.0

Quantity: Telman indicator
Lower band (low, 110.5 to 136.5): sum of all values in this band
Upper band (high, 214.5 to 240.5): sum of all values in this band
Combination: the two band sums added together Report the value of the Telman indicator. 216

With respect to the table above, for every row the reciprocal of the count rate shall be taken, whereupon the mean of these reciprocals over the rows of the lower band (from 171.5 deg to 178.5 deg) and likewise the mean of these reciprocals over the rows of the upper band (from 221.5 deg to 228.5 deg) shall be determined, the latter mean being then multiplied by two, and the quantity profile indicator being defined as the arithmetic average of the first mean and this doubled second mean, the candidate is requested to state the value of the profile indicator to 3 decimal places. 0.365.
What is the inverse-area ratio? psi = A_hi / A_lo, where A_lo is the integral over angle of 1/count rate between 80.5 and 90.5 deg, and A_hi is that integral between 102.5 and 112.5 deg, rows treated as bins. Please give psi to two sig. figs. 0.98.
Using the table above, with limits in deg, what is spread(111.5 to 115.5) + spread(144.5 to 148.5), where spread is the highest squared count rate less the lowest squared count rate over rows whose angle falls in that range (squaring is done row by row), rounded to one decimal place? 1.2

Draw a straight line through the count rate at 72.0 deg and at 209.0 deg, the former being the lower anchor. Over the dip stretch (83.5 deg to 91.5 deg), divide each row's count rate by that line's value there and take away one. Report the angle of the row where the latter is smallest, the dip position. 88.0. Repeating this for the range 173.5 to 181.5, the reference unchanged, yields 180.0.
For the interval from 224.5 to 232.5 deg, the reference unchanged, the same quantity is 225.0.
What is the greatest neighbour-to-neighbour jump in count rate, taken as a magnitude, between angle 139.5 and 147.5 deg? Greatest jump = 0.22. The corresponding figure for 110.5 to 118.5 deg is 0.05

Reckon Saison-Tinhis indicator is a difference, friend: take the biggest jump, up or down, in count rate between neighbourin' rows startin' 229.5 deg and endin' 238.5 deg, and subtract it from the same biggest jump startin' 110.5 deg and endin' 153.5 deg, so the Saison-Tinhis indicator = 0.11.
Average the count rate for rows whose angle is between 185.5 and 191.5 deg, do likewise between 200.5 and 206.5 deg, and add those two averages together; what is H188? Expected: 8.22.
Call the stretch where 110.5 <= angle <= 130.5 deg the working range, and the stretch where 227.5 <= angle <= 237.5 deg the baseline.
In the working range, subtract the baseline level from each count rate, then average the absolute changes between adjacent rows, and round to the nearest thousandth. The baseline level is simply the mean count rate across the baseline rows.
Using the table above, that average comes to 0.058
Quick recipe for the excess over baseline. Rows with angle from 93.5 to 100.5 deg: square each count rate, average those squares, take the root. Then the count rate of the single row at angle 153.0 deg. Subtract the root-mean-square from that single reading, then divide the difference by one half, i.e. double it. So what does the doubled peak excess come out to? -0.20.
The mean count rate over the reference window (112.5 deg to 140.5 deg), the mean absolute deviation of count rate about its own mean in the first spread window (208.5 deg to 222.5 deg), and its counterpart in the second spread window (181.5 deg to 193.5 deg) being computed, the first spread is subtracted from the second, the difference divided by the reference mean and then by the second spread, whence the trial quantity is -0.020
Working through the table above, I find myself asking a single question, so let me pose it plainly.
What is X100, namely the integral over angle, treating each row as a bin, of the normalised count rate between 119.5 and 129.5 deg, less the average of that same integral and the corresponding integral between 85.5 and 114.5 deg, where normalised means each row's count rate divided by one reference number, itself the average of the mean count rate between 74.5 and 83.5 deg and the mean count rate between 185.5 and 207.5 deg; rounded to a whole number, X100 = -10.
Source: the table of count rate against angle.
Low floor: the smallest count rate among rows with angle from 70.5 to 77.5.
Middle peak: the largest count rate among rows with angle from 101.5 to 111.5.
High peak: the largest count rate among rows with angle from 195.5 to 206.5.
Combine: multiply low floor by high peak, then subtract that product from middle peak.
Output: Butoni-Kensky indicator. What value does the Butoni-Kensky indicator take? -12.6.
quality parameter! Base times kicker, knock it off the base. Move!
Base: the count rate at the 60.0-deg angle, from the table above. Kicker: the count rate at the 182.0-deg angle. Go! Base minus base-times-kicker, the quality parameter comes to -12.4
